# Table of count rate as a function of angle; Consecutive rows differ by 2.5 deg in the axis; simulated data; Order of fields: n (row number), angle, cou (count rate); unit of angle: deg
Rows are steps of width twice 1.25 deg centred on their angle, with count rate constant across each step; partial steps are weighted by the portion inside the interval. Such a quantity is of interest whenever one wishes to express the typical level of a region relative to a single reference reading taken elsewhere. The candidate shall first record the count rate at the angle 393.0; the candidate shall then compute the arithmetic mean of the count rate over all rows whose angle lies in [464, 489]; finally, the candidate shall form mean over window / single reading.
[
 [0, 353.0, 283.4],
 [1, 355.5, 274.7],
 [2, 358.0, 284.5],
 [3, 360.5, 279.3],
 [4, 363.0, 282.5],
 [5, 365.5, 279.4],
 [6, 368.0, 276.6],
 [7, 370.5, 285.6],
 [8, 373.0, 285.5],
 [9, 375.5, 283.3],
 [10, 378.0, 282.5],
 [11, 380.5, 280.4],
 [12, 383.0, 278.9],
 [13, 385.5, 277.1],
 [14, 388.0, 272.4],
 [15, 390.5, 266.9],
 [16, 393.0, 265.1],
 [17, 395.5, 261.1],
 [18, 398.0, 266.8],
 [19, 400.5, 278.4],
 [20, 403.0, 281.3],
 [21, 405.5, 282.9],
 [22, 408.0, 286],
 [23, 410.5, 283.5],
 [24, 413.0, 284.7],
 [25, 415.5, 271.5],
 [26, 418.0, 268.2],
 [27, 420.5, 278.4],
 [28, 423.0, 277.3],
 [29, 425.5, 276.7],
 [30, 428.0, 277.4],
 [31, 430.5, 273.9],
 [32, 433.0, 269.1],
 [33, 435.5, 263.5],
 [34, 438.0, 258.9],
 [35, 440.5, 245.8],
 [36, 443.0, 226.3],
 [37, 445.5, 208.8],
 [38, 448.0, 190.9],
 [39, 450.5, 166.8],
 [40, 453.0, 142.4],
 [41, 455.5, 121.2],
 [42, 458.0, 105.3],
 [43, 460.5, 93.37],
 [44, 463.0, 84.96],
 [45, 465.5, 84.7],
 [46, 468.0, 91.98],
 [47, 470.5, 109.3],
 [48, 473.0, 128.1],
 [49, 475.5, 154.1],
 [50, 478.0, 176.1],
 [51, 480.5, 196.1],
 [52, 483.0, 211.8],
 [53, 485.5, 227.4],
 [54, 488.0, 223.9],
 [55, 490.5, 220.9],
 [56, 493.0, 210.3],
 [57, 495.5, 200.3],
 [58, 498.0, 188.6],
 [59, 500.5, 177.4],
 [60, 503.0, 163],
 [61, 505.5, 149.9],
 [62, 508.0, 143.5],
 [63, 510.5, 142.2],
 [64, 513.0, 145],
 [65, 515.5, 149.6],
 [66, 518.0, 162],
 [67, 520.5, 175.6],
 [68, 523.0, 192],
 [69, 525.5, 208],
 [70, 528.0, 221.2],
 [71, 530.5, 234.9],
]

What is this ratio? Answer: 0.60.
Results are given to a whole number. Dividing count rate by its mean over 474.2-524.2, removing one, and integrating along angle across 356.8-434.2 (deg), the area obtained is 42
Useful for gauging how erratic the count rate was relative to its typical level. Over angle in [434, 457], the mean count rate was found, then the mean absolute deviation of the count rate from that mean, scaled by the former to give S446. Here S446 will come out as 0.208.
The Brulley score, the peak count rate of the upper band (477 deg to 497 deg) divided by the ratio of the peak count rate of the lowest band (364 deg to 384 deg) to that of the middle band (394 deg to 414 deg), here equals 228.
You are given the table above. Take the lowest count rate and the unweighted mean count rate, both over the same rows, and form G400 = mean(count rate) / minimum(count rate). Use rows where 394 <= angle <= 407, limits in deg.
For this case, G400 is 1.05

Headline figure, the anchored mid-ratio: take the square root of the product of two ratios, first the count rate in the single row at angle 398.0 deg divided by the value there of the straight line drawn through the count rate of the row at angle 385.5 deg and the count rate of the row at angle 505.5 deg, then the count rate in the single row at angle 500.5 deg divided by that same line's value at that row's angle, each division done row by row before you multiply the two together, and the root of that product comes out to 1.08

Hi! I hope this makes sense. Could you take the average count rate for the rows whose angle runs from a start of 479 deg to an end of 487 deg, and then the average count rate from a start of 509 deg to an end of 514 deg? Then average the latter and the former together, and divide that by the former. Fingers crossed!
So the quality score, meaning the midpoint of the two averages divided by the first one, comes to 0.84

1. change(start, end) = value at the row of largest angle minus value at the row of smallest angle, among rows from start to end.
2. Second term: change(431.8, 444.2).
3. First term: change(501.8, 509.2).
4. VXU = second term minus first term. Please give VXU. -23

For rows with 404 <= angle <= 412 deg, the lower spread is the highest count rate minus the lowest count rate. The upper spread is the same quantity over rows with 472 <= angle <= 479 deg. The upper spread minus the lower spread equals 45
